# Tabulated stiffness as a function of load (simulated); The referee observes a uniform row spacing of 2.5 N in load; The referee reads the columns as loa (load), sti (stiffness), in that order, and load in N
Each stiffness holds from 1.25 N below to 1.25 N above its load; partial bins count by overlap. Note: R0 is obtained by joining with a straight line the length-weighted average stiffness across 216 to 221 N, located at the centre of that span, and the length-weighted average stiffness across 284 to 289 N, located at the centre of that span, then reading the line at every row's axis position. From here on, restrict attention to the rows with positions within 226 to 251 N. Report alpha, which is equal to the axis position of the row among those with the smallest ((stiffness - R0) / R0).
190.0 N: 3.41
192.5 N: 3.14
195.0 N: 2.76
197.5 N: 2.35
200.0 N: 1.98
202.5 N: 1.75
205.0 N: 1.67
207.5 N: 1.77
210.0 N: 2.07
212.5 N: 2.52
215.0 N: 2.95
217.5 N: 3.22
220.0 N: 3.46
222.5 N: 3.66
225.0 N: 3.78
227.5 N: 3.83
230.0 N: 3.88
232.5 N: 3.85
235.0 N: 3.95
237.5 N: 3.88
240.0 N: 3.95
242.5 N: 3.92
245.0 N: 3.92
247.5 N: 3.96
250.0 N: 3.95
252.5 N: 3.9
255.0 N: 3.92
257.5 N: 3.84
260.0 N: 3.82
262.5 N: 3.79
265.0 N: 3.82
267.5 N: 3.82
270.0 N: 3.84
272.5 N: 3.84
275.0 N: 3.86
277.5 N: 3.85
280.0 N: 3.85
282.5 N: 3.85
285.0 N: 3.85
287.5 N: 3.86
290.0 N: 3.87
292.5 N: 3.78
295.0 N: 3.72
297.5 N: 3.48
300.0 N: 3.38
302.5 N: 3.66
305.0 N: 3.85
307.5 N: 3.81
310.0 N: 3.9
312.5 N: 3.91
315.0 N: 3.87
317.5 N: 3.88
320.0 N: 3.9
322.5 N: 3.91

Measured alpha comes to 250.0 N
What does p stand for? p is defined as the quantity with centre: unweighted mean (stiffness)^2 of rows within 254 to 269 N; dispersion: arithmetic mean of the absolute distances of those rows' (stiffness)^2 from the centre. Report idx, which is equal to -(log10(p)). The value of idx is 0.64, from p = 0.2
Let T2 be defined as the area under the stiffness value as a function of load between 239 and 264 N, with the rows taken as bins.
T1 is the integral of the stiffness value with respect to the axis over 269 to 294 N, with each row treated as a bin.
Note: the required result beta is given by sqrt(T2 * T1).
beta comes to 96.7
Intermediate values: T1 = 96.1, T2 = 97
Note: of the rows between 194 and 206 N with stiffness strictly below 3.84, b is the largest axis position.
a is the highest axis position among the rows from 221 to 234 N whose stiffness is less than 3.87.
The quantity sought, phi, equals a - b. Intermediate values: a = 232.5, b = 205.0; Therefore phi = 27.5 N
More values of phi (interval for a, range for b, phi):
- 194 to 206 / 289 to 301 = -95.0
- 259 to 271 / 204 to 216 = 55.0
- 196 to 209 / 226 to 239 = -20.0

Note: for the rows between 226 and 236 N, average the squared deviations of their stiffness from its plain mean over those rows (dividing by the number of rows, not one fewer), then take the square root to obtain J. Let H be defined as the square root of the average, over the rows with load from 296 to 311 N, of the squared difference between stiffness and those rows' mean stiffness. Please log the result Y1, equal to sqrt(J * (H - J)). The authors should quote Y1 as 0.08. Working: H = 0.2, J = 0.045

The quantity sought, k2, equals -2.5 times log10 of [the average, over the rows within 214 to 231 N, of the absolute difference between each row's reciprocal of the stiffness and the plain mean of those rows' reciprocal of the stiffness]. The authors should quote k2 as 4.1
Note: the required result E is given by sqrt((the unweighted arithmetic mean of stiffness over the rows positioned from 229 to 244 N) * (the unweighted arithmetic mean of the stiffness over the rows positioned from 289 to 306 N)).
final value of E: 3.79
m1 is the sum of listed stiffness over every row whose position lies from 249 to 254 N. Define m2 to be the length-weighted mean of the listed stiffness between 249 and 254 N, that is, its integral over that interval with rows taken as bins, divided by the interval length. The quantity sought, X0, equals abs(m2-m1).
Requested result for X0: 3.93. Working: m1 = 7.85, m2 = 3.92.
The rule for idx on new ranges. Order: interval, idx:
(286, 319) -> 0.03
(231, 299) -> 0.38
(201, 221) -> -0.48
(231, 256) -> 0.69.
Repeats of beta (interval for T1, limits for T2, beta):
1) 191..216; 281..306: 73.2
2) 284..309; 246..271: 94.9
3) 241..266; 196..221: 75.8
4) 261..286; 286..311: 94.6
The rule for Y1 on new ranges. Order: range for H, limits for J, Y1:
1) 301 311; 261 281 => 0.04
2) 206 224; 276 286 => 0.00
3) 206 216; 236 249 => 0.11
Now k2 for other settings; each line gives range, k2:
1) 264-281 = 7.8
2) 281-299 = 5.3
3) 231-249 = 6.7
